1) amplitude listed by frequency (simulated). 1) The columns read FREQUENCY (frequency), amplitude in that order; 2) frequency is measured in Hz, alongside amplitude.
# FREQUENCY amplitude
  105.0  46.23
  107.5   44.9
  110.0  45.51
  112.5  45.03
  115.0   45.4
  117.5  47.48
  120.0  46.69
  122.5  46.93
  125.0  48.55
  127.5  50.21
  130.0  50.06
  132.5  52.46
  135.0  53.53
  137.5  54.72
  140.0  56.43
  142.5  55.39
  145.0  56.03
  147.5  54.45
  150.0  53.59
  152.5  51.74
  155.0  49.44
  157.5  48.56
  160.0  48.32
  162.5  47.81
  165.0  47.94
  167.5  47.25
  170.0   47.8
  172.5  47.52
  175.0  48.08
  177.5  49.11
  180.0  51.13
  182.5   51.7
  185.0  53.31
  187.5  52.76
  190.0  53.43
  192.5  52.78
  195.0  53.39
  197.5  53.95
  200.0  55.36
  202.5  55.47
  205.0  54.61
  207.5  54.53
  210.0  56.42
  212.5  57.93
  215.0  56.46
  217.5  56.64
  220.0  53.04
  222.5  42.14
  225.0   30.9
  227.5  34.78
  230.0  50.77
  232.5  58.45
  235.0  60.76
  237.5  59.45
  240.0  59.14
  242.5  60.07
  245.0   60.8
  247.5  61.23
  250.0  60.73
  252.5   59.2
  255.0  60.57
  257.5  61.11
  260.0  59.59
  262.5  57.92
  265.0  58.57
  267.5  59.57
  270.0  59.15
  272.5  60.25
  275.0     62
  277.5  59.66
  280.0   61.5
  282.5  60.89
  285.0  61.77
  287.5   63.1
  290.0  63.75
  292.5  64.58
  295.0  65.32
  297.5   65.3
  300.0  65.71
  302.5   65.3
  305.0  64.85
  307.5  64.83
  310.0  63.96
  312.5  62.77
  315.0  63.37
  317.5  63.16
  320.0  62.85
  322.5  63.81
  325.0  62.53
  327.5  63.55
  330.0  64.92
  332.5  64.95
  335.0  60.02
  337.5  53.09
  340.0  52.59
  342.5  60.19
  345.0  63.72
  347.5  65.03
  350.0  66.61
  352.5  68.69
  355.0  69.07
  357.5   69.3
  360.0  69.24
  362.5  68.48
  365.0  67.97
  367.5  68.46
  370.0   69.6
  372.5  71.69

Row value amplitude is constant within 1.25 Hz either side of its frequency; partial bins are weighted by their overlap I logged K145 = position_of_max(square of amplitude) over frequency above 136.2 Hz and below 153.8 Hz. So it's 140.0 Hz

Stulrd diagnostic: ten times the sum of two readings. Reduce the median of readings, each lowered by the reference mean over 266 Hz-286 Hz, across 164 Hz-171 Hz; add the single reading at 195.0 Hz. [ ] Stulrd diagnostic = 406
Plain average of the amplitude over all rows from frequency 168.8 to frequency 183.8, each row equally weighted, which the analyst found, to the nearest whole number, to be 49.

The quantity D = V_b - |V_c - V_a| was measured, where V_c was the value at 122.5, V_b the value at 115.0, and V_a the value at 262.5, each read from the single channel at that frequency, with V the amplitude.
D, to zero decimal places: 34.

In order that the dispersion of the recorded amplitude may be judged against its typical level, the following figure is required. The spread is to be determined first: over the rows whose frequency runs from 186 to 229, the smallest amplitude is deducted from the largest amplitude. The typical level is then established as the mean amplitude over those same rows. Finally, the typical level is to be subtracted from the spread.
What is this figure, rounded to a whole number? -24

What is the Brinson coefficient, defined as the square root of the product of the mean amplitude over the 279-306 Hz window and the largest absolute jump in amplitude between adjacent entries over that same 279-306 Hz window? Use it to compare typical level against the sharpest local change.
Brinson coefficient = 9.2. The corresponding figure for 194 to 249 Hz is 29.4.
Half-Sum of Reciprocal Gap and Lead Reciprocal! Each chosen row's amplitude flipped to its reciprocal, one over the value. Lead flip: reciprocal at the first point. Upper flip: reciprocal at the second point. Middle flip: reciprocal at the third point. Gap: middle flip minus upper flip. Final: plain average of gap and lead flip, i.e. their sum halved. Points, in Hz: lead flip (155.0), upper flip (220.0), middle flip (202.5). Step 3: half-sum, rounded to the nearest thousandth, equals 0.010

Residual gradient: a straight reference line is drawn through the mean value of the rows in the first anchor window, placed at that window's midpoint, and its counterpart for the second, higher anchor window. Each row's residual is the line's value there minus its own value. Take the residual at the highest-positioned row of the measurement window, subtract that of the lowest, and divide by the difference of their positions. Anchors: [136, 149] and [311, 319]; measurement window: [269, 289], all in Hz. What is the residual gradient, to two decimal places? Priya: -0.18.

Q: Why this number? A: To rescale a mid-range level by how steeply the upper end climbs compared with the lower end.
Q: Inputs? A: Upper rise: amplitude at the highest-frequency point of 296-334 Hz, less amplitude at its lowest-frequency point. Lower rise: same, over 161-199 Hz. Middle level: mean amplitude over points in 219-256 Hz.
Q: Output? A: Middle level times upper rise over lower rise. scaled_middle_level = -3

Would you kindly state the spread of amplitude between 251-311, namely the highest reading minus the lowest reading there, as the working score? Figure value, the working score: 7.8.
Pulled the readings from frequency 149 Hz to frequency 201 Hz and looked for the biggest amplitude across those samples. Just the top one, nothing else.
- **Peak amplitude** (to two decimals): 55.36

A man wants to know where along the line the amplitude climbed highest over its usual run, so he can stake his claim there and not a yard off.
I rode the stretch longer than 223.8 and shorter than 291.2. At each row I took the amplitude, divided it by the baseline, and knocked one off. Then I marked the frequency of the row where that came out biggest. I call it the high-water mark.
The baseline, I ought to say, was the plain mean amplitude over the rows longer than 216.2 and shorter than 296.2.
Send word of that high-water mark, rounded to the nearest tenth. 290.0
